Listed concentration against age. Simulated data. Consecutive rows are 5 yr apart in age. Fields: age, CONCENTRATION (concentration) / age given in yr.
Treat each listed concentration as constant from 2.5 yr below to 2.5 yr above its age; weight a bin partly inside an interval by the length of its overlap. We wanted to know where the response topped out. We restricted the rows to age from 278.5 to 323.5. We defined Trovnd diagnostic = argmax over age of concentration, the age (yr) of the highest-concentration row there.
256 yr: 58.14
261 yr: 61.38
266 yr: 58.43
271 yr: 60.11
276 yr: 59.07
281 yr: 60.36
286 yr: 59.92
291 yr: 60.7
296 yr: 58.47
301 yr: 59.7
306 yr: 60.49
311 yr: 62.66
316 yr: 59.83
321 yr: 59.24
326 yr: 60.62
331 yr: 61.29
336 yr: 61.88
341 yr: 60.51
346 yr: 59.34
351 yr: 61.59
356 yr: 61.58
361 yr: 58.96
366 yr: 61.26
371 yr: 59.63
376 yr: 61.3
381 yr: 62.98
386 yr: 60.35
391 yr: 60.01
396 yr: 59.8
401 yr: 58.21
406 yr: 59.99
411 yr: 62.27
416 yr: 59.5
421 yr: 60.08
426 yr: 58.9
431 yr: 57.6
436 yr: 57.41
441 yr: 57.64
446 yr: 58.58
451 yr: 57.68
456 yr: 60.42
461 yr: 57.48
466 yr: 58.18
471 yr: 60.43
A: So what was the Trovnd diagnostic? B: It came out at 311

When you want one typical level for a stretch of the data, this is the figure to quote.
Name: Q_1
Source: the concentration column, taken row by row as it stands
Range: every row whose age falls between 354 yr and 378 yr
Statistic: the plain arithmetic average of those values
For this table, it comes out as 60.5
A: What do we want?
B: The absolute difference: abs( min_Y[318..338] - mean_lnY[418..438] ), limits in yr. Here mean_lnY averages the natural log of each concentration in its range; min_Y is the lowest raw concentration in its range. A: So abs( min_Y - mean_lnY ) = 55.2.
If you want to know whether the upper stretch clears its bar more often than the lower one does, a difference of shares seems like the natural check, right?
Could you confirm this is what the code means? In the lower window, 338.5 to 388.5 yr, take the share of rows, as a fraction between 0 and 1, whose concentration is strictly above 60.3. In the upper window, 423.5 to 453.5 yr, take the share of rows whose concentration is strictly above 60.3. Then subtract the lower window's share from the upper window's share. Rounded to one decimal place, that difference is -0.7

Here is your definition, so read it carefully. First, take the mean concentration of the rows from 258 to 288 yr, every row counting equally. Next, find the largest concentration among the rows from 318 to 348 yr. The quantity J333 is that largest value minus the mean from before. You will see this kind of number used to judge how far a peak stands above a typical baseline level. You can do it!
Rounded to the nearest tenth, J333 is 2.0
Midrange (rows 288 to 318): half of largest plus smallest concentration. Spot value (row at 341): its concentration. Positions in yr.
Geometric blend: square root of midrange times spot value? 60.5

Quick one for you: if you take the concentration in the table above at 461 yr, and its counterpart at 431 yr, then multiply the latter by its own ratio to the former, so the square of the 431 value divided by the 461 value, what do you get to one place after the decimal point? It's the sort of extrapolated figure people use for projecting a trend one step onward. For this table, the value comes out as 57.7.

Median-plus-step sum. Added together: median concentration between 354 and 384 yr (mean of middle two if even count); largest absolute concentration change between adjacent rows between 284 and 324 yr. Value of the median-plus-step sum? 64.1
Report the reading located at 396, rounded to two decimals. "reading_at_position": 59.80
